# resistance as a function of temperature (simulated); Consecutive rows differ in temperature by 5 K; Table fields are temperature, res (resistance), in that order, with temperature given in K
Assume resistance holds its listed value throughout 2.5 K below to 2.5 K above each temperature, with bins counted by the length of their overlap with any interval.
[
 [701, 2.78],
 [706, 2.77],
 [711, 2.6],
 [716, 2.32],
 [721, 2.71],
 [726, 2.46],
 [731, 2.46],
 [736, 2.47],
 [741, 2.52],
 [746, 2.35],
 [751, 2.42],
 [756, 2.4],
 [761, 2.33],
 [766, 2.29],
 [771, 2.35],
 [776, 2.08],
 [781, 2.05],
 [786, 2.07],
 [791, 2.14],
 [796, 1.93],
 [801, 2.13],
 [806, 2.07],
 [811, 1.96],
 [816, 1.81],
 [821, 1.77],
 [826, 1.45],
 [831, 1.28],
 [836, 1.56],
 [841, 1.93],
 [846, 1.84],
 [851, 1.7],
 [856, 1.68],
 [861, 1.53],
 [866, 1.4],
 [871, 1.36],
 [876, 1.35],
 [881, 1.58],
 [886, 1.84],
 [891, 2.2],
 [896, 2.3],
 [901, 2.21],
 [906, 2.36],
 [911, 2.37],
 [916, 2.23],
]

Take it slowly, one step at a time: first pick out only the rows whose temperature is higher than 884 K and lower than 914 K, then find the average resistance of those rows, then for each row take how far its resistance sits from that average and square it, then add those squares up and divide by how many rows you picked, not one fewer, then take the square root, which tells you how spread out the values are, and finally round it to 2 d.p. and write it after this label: 0.18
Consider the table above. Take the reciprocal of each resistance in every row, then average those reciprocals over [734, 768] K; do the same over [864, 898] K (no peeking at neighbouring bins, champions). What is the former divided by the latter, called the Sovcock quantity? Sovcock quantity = 0.69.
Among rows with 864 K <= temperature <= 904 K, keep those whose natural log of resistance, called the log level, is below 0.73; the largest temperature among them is 886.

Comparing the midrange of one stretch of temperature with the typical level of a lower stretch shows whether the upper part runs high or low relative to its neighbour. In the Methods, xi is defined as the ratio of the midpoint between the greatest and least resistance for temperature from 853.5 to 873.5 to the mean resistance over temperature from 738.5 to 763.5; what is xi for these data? 0.63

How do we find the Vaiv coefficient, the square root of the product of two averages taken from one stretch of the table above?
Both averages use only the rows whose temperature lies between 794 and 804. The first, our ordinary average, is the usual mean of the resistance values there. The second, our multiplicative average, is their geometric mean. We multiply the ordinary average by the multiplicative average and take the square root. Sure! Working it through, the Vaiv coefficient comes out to 2.0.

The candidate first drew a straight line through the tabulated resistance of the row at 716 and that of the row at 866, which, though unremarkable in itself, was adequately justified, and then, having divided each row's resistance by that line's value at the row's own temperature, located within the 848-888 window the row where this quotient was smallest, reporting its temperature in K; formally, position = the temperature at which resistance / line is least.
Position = 871 K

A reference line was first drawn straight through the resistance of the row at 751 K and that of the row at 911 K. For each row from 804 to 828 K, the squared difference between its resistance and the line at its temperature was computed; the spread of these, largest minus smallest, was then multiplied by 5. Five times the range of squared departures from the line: 4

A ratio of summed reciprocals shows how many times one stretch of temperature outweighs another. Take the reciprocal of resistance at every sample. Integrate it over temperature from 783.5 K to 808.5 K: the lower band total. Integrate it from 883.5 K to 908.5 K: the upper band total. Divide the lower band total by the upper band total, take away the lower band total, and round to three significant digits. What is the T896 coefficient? -11.1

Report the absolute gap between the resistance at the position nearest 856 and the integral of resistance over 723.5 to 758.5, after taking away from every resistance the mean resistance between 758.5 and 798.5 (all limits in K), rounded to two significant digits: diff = 10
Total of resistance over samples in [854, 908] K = 20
